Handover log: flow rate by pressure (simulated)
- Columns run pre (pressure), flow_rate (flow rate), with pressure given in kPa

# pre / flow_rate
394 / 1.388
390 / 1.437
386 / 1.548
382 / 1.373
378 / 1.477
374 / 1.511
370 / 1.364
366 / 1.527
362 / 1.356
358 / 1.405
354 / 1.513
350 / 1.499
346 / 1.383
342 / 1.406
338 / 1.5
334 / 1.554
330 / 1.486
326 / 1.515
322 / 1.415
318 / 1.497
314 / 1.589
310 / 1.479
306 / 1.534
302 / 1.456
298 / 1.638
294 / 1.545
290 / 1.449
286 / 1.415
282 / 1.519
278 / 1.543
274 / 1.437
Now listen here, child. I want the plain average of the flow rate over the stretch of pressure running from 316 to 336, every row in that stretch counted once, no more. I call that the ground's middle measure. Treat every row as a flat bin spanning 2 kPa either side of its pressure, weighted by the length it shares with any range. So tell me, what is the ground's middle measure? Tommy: 1.49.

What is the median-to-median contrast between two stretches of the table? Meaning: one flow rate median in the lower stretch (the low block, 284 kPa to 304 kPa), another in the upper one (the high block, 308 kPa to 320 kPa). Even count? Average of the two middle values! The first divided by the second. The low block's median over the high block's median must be 0.97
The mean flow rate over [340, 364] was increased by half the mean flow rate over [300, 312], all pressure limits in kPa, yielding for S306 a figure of 2.17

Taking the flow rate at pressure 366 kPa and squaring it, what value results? 2.33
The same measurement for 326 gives 2.30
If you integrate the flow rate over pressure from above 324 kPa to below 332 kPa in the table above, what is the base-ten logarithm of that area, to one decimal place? 1.1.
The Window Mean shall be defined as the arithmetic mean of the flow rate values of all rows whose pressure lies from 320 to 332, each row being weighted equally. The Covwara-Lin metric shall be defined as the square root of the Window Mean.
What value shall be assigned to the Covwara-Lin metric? 1.21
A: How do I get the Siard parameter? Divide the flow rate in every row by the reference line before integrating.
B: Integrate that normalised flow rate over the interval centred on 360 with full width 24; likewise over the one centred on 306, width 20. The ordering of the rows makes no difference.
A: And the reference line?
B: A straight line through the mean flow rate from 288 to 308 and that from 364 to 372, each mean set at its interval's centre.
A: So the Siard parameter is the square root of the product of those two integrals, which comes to 22.0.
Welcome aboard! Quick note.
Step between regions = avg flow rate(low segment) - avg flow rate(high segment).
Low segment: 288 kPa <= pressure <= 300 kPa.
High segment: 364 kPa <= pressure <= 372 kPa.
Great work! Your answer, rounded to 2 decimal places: 0.10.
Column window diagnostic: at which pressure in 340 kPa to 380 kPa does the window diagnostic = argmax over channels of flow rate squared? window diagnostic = 366 kPa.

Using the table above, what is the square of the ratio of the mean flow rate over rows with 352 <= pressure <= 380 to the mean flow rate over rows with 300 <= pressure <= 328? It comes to 0.94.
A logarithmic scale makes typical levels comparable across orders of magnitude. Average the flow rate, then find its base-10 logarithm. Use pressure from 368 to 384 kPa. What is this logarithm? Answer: 0.156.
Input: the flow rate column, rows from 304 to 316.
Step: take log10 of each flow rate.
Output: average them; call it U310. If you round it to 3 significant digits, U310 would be 0.186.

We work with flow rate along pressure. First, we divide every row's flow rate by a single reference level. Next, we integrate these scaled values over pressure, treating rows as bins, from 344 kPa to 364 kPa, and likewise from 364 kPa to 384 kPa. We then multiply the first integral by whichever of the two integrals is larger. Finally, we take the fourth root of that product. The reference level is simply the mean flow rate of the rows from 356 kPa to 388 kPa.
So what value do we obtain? 4.47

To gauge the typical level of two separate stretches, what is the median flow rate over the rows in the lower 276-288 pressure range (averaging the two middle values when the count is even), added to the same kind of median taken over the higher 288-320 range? 3.03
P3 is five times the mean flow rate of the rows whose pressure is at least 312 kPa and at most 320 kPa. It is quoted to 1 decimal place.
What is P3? 7.7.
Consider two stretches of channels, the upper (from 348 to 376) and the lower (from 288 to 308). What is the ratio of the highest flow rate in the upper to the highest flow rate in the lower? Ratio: 0.93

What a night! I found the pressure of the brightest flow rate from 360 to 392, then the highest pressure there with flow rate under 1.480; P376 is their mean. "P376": 388 kPa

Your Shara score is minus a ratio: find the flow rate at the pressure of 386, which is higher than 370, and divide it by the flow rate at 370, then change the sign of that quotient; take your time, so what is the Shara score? -1.13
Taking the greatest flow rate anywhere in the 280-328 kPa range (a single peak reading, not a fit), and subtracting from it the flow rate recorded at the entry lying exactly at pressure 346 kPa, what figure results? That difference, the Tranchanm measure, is 0.255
